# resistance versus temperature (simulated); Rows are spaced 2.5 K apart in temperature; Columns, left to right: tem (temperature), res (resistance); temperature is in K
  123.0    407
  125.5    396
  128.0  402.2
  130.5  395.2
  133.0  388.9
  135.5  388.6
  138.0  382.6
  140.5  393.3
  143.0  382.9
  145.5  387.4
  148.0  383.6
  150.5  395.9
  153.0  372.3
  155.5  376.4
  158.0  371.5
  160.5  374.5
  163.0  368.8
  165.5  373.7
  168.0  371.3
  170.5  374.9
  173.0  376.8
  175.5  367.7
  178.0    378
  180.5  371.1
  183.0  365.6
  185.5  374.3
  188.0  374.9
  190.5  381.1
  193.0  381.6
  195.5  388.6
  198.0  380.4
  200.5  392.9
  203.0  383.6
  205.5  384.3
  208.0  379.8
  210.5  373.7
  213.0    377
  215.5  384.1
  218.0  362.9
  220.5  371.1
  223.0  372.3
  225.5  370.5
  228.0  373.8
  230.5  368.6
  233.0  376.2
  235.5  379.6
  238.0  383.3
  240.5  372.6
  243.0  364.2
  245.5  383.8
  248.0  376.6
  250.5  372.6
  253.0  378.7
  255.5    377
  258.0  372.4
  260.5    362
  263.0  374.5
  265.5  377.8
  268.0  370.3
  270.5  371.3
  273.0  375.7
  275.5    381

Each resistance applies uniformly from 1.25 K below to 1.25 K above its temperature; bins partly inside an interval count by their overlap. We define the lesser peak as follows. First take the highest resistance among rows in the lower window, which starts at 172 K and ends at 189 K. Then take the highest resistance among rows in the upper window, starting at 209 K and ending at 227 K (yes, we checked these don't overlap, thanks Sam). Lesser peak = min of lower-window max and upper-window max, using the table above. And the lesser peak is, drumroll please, 378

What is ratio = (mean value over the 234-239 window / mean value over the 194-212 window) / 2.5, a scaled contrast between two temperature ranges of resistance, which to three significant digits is 0.398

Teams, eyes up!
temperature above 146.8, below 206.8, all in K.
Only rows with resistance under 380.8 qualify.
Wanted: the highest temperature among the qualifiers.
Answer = 198.0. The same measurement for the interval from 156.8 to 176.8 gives 175.5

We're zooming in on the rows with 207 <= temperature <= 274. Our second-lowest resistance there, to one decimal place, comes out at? 362.9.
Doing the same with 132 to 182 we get 368.8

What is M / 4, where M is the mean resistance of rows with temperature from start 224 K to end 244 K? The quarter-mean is 93.4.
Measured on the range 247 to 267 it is 93.5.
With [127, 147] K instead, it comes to 97.5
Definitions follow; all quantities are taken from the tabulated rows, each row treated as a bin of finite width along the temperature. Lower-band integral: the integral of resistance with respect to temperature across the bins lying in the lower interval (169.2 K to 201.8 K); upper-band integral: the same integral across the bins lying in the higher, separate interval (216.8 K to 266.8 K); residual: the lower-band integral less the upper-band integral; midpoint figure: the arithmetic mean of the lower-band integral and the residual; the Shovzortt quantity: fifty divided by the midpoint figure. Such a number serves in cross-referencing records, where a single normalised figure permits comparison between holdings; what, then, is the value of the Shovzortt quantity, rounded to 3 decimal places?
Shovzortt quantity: 0.017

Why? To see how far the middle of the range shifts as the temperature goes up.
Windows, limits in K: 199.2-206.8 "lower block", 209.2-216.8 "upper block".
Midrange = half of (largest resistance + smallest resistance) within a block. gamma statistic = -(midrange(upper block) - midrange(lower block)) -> 9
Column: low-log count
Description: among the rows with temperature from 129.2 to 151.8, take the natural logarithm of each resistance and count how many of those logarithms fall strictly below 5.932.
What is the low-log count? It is 0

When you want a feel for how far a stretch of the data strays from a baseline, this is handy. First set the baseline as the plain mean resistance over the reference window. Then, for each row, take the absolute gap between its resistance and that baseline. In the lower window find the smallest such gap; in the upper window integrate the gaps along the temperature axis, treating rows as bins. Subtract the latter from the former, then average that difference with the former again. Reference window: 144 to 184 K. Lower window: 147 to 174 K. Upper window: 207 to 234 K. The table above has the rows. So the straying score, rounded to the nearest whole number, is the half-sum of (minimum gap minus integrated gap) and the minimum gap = -63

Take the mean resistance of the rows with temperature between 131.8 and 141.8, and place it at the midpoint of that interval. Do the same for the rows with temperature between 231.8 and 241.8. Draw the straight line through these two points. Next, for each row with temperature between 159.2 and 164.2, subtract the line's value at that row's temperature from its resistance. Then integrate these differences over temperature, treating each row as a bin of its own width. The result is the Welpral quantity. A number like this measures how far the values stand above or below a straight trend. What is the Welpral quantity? -70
